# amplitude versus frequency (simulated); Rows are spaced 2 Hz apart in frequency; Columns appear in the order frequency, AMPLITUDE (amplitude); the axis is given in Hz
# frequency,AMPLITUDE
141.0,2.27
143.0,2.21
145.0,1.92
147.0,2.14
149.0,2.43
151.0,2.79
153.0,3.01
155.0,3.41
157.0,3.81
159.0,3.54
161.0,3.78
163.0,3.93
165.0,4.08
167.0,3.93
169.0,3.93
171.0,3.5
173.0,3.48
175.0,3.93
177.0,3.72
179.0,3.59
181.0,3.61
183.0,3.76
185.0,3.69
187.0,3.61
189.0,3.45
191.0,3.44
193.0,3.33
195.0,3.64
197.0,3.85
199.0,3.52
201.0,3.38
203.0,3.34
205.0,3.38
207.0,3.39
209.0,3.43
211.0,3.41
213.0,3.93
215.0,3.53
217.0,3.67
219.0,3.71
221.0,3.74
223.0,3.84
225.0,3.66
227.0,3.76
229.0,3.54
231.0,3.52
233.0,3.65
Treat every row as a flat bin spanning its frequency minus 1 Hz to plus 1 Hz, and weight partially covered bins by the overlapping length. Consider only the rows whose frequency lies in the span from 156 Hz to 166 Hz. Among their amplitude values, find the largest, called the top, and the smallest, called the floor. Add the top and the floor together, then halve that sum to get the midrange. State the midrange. 3.81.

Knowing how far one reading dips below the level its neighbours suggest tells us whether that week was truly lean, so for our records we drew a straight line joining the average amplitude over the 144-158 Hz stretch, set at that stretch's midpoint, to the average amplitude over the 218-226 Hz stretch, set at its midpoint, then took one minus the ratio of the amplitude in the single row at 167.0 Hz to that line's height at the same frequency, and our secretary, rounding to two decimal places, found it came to -0.31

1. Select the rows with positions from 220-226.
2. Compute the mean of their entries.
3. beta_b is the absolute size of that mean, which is 3.75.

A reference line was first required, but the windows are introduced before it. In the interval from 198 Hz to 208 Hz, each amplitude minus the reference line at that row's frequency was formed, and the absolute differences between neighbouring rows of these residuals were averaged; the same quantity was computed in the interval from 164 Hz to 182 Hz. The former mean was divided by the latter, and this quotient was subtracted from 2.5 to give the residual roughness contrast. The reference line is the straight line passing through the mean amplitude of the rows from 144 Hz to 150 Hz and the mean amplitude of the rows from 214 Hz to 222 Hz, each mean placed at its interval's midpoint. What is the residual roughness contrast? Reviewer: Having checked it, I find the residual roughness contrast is 2.13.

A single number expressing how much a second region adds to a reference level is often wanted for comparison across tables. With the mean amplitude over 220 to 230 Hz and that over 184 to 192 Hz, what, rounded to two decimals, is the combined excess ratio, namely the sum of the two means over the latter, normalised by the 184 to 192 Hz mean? 2.05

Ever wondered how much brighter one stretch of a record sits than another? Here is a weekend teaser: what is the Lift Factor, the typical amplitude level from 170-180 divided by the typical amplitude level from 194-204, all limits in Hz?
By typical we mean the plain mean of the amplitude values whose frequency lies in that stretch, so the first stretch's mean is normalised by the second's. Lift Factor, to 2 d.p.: 1.03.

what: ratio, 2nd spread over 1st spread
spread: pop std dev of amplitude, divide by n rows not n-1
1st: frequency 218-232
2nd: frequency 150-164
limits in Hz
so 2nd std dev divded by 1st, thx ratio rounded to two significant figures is 3.7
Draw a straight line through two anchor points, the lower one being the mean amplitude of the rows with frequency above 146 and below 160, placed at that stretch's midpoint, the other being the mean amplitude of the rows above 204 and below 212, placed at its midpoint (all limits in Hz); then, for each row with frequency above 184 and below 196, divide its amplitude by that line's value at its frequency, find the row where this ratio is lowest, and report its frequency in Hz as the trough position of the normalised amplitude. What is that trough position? 193.0 Hz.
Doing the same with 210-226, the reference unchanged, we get 211.0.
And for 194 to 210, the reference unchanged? 203.0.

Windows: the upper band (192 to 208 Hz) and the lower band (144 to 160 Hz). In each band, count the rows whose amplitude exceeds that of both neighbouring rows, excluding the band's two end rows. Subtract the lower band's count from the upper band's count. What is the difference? 0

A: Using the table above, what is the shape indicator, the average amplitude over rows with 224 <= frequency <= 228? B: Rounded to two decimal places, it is 3.71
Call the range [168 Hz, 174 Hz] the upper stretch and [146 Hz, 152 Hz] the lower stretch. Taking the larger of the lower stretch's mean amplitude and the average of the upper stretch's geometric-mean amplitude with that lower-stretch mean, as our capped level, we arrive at 3.0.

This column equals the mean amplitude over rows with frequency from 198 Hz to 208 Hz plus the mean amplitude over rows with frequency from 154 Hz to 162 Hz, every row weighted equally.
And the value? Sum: 7.04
